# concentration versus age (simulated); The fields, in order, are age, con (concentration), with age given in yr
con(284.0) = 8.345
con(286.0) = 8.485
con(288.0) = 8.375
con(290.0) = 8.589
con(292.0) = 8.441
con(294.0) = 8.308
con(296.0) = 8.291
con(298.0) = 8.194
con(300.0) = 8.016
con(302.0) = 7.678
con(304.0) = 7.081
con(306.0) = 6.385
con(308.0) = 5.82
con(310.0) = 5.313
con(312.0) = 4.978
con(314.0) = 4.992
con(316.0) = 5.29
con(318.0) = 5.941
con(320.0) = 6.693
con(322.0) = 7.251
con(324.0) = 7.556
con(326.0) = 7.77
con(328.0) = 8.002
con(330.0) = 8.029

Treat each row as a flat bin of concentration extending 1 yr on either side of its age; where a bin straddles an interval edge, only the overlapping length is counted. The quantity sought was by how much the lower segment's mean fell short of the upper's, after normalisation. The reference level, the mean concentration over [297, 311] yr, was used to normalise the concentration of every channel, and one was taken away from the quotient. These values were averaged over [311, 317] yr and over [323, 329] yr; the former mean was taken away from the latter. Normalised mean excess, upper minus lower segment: 0.4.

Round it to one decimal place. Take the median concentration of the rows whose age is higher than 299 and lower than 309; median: 7.1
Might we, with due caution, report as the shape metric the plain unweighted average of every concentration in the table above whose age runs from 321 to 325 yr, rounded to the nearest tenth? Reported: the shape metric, 7.4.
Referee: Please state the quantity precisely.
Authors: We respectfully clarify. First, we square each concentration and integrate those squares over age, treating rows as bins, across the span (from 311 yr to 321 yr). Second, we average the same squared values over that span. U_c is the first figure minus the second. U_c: 284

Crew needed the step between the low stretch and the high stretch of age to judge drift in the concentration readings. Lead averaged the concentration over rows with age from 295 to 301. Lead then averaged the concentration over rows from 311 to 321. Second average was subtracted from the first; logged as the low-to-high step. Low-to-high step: 2.6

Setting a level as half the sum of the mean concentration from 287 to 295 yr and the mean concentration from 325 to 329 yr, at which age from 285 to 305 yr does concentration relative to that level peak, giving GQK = 290.0 yr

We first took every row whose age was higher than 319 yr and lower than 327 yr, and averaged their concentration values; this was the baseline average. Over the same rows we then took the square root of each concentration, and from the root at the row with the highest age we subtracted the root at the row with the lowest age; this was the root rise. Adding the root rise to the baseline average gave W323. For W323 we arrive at 7.5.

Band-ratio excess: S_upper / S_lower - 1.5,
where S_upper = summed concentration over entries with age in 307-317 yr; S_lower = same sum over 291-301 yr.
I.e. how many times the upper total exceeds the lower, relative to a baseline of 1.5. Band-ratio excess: -0.86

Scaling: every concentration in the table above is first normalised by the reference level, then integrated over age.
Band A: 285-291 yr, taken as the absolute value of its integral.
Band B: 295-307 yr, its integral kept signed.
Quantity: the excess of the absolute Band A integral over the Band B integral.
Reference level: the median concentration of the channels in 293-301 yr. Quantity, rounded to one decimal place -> -4.9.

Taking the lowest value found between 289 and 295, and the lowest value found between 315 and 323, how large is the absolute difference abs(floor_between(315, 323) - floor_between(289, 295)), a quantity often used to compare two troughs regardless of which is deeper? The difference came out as 3.02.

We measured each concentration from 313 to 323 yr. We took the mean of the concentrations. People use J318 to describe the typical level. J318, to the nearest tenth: 6.0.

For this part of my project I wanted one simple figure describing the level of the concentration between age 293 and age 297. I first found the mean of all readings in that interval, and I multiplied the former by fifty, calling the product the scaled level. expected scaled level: 415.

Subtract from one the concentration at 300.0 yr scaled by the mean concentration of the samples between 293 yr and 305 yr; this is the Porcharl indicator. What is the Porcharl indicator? -0.011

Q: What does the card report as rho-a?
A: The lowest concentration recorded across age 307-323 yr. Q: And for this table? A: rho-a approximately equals 4.978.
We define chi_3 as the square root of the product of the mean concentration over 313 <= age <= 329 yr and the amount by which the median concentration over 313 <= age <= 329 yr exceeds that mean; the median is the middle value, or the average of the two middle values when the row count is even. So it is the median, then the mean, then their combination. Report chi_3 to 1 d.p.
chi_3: 1.4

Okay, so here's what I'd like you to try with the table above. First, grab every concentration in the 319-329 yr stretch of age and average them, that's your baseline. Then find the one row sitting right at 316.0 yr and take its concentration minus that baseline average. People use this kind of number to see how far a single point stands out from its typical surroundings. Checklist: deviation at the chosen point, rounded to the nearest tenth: -2.2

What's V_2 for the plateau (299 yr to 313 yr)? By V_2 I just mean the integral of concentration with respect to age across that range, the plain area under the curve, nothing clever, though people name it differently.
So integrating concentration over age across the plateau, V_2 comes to 91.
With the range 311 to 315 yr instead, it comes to 20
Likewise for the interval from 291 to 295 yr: 33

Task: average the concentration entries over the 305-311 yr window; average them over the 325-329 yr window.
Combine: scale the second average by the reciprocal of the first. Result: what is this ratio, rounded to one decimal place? 1.4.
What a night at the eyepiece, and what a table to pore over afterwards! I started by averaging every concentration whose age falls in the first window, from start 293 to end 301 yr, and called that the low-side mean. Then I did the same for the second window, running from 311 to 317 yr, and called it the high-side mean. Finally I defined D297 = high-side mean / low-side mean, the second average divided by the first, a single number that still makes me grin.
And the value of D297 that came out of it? 0.62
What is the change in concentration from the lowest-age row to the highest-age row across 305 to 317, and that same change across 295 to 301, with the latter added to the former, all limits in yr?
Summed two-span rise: -1.4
